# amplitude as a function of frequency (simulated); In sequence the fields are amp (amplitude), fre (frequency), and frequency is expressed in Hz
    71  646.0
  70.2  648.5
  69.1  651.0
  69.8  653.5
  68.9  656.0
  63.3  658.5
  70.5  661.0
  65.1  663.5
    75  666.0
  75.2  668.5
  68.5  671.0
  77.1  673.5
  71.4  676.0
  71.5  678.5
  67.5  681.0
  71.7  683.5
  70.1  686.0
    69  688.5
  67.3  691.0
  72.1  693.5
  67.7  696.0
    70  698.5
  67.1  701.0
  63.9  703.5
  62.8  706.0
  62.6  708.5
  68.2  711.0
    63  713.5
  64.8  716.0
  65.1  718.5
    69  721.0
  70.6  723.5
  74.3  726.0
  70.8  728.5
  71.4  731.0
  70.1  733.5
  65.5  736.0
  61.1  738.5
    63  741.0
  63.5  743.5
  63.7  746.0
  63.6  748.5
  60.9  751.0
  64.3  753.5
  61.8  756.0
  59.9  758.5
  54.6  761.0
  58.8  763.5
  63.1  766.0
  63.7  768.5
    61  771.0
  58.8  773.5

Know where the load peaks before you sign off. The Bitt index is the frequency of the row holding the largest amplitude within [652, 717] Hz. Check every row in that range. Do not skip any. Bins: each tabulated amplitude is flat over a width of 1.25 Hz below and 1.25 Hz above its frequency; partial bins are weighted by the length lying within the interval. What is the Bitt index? 673.5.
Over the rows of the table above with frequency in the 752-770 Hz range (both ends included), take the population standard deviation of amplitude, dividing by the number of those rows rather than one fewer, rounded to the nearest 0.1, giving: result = 3.2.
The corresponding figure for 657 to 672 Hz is 4.5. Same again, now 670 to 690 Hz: 2.8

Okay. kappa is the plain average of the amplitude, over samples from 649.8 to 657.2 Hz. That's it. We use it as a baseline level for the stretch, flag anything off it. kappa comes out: 69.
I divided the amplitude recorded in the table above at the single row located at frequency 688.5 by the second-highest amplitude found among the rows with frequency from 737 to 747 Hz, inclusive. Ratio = 1.09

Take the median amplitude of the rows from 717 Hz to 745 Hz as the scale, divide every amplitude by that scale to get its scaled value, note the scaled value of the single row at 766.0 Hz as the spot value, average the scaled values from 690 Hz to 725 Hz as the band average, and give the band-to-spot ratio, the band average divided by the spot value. 1.06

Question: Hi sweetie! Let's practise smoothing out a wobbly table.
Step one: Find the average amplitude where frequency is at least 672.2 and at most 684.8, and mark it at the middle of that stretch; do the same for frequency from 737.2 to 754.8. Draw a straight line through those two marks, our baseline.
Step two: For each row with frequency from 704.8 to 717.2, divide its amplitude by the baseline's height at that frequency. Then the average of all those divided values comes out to 0.95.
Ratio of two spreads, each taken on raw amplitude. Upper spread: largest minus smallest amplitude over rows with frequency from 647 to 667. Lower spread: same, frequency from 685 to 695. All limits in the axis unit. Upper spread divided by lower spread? 2.4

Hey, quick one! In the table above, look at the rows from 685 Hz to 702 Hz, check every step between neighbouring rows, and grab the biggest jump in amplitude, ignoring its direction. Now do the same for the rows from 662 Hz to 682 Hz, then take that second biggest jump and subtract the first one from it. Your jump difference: 5.1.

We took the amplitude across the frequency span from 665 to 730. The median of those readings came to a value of 69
